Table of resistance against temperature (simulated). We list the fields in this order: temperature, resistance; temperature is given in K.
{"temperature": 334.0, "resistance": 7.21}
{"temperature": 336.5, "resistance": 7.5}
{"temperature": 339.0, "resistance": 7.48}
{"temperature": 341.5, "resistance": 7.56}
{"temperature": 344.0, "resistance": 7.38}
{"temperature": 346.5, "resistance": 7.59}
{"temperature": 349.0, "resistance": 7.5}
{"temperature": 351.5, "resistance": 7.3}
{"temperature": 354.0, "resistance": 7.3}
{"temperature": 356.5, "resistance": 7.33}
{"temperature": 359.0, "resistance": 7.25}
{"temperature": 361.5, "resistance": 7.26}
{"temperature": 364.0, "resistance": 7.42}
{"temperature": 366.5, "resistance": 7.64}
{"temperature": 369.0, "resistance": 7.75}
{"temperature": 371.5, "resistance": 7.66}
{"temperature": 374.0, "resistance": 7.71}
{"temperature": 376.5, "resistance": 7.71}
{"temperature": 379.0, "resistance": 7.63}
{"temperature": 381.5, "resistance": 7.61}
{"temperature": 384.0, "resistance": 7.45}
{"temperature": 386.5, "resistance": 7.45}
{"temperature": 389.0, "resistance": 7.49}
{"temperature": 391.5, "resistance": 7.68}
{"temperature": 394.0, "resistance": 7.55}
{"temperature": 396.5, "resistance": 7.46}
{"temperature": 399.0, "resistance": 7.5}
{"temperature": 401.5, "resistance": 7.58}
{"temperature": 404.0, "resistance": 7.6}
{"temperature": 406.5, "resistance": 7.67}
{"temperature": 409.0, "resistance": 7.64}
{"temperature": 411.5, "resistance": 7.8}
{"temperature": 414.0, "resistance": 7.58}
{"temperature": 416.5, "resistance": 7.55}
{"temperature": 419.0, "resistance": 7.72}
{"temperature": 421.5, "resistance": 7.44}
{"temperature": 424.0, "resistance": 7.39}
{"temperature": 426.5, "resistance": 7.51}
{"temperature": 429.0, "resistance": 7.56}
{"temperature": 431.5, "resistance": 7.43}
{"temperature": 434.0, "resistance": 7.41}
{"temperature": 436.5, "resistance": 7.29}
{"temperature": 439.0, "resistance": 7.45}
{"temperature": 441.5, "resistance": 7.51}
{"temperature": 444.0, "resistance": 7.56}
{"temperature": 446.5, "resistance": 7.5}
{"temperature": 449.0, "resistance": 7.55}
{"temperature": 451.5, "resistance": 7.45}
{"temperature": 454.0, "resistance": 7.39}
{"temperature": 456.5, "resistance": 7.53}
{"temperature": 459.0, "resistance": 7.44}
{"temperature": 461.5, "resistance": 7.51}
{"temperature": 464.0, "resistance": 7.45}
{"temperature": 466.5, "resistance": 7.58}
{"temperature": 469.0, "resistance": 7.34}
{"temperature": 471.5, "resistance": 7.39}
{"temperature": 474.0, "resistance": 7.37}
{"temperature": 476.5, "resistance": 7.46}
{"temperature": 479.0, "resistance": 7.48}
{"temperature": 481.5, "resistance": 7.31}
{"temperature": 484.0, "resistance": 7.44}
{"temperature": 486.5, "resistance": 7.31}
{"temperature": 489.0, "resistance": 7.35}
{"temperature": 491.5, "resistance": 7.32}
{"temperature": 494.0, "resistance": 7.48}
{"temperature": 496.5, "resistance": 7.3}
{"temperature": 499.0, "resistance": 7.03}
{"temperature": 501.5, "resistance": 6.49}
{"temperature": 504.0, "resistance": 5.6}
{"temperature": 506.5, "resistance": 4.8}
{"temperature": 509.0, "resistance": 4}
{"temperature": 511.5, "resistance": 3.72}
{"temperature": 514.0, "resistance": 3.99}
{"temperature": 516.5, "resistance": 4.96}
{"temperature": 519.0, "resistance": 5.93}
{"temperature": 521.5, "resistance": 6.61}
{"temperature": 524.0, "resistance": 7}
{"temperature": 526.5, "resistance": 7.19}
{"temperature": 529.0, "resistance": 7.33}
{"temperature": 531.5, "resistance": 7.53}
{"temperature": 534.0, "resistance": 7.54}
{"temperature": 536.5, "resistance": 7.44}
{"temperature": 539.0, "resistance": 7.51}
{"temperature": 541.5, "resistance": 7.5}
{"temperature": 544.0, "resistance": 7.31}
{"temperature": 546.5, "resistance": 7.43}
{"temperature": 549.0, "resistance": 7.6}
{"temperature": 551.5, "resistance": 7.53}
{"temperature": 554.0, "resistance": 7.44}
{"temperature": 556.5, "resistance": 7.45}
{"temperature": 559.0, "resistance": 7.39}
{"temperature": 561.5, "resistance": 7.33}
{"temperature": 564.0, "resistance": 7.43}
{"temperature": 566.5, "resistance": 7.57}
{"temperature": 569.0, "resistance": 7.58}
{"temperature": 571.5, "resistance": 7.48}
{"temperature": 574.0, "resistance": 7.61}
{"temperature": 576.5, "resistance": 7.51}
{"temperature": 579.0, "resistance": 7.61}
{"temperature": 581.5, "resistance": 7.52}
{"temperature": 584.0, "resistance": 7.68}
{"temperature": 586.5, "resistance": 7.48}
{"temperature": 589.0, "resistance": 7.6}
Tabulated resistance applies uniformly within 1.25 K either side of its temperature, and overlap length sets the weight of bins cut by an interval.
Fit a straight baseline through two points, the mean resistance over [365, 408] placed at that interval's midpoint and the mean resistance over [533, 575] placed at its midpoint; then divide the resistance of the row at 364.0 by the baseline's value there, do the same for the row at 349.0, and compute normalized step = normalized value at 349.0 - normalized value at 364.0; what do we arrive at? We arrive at 0.009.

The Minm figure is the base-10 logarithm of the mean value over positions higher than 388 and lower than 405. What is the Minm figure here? 0.878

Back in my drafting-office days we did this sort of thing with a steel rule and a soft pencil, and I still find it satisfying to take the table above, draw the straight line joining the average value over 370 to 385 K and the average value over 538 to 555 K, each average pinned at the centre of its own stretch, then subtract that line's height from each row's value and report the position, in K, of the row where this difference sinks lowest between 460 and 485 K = 481.5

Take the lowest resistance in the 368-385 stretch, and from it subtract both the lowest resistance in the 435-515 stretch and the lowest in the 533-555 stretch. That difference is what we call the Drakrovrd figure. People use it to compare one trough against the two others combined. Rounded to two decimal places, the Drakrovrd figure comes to -3.58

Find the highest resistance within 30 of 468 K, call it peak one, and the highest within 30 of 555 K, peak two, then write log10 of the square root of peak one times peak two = 0.883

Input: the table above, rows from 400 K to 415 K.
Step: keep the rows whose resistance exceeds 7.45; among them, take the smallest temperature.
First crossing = 401.5 K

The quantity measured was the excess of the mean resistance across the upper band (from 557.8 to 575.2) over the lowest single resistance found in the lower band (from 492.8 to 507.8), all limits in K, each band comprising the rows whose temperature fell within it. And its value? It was 2.7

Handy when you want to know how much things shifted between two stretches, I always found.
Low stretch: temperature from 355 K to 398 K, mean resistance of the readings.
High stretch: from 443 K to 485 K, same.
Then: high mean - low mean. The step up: -0.08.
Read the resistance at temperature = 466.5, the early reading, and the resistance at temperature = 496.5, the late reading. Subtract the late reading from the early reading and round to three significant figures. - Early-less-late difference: 0.280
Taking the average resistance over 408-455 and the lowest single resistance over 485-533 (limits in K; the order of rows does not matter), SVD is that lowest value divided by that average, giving 0.50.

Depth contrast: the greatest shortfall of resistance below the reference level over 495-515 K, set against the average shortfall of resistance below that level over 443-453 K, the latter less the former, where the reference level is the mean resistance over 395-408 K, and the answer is -3.8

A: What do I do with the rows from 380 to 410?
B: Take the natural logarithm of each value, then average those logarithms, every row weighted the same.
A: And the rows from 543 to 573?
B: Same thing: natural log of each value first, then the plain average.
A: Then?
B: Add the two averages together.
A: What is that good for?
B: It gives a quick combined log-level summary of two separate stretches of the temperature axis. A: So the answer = 4.03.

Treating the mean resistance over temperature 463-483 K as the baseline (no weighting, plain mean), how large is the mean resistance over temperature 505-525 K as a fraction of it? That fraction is 0.69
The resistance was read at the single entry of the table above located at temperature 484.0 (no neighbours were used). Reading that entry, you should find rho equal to 7.44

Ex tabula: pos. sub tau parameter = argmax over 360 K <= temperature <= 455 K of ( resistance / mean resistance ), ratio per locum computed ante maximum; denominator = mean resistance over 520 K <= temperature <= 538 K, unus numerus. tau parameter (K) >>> 411.5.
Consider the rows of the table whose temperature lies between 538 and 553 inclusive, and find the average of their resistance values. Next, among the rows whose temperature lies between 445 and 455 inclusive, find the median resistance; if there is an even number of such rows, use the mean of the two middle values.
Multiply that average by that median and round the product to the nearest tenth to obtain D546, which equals 55.9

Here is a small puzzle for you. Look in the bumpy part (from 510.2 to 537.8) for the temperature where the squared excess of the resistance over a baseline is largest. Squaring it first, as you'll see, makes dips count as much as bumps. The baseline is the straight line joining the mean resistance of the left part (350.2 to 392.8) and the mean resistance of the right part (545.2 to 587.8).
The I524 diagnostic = 511.5 K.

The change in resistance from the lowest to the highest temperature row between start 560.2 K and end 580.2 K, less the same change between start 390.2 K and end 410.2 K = 0.32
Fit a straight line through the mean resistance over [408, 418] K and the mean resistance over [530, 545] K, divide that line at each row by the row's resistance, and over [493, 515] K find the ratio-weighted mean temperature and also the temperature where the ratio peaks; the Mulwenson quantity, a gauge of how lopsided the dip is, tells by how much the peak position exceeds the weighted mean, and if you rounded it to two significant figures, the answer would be 5.9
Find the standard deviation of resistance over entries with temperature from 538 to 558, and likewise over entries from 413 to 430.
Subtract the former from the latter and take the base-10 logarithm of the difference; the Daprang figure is -1.7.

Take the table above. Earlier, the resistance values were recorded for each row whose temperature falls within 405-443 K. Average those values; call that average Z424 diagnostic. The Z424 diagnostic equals 7.53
